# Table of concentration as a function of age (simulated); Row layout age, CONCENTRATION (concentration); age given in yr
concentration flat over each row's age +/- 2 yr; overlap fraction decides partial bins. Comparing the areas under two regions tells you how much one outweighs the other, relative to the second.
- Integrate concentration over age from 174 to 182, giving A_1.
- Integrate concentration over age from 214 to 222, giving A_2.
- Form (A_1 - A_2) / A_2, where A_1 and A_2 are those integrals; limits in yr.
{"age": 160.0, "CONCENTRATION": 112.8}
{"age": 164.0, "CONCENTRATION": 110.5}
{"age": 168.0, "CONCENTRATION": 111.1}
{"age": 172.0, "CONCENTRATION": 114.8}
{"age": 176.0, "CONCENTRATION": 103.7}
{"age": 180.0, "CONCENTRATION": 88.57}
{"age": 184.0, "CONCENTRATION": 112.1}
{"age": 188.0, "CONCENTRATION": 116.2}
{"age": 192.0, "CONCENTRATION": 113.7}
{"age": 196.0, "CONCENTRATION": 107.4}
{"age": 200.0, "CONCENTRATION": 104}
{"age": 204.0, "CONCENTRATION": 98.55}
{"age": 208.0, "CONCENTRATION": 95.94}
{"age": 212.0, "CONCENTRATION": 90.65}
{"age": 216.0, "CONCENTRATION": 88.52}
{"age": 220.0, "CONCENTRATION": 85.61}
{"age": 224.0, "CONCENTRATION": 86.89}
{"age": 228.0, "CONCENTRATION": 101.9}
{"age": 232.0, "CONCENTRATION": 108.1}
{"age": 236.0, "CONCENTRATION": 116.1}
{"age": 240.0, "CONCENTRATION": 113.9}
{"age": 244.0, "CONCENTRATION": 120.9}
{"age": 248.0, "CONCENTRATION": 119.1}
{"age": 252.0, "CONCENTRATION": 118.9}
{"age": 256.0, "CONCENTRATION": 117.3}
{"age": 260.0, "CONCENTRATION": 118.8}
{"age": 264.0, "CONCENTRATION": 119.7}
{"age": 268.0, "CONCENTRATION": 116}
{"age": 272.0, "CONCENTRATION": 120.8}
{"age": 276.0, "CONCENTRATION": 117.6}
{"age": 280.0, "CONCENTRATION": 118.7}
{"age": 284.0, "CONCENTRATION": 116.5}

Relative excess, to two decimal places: 0.10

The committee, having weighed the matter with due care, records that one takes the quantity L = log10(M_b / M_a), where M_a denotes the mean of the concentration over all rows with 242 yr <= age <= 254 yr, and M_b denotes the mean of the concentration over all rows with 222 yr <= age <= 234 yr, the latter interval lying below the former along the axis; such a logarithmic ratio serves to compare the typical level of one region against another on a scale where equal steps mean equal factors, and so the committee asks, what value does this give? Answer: -0.082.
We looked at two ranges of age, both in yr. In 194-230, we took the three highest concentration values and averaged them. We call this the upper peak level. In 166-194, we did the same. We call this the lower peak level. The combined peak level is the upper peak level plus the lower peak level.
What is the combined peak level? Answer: 219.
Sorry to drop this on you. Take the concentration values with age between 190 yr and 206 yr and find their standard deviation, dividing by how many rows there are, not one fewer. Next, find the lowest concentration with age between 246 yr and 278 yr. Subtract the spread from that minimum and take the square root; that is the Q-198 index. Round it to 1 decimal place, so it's 10.5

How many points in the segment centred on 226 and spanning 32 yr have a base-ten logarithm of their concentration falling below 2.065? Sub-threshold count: 8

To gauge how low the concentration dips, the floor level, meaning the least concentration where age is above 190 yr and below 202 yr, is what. 104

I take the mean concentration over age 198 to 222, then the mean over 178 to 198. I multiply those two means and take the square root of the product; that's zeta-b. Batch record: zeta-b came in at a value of 101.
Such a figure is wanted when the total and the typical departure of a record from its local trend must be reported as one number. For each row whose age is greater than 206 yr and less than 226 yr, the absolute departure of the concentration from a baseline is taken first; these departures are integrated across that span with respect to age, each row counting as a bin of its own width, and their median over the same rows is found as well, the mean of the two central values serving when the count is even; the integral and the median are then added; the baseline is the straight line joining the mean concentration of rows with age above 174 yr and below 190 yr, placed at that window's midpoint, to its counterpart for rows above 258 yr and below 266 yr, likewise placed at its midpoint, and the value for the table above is 455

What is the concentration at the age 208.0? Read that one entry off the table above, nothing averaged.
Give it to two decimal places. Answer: 95.94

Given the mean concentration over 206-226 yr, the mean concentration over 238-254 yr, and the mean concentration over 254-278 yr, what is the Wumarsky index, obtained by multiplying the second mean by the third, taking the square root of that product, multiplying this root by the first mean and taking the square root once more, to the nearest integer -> 103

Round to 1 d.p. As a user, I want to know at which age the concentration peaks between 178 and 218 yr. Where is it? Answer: 188.0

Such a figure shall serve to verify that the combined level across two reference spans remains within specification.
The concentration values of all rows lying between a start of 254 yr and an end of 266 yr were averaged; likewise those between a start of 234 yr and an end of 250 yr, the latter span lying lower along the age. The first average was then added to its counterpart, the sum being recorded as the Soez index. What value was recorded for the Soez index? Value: 236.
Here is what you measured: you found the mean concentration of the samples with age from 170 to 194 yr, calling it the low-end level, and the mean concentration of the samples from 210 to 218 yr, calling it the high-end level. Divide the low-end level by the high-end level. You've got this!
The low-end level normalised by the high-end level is 1.2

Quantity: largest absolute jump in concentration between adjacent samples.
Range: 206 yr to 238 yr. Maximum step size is 15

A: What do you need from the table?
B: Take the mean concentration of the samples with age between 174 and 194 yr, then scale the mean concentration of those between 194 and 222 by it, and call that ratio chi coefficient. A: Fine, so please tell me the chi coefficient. 0.90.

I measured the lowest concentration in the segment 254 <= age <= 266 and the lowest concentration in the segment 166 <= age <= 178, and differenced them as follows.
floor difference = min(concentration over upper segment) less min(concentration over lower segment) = 13.6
